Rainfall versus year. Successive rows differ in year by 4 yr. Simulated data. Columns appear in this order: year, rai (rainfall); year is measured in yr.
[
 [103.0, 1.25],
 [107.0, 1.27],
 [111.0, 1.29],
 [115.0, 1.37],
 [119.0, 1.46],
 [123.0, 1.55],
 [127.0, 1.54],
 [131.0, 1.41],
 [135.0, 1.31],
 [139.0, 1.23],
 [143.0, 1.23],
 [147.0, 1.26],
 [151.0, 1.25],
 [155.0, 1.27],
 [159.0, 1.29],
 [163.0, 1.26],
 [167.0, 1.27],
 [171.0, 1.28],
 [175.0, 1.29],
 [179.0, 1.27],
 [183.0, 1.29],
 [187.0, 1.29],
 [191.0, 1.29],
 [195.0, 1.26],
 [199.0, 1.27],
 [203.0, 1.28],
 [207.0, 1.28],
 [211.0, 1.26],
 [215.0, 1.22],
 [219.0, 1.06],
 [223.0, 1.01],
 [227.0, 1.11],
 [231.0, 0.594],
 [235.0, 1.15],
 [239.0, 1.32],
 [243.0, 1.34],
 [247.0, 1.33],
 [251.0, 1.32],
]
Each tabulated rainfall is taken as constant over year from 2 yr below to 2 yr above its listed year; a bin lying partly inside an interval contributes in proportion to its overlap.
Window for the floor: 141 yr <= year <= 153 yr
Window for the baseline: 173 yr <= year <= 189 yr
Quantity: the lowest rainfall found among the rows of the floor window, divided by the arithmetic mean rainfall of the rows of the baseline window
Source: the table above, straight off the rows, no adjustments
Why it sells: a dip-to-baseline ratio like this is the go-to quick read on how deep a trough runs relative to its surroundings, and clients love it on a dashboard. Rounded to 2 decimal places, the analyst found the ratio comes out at 0.96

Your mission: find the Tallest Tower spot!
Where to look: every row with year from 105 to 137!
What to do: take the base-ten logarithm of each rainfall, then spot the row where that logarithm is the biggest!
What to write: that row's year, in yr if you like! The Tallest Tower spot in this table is 123.0 yr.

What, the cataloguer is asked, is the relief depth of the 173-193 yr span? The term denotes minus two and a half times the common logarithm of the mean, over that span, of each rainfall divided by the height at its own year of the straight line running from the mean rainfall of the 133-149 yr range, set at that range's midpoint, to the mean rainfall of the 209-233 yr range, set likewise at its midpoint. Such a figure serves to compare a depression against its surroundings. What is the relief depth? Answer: -0.13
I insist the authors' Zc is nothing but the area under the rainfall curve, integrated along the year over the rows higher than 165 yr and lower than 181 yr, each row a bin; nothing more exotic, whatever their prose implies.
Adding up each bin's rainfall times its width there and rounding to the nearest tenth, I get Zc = 20.4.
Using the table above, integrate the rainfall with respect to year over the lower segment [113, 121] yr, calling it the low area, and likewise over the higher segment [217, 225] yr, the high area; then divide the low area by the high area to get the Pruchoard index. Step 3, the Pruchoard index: 1.37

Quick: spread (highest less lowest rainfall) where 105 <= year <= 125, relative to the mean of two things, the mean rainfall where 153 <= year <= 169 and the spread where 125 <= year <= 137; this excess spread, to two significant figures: -0.47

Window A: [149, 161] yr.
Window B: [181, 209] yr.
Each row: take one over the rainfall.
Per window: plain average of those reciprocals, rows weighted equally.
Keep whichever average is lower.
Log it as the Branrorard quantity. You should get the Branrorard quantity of 0.781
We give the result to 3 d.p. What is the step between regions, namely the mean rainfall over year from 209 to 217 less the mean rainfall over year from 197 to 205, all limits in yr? -0.035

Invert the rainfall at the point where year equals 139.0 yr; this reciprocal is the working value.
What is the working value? 0.813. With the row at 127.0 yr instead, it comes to 0.649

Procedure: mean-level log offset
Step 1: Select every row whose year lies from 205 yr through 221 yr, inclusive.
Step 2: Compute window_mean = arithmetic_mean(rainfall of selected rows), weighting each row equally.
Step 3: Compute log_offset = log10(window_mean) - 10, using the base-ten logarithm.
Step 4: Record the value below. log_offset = -9.92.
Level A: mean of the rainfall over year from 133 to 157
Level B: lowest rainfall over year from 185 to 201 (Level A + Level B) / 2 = 1.26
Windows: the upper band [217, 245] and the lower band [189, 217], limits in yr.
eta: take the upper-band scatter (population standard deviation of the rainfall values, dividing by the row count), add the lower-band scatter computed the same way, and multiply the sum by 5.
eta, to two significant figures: 1.3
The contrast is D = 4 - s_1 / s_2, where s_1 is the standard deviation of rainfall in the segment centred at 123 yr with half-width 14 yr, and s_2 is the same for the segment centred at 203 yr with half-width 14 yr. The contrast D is -0.51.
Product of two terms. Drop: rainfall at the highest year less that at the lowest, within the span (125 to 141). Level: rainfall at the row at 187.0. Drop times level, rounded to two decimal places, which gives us -0.40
